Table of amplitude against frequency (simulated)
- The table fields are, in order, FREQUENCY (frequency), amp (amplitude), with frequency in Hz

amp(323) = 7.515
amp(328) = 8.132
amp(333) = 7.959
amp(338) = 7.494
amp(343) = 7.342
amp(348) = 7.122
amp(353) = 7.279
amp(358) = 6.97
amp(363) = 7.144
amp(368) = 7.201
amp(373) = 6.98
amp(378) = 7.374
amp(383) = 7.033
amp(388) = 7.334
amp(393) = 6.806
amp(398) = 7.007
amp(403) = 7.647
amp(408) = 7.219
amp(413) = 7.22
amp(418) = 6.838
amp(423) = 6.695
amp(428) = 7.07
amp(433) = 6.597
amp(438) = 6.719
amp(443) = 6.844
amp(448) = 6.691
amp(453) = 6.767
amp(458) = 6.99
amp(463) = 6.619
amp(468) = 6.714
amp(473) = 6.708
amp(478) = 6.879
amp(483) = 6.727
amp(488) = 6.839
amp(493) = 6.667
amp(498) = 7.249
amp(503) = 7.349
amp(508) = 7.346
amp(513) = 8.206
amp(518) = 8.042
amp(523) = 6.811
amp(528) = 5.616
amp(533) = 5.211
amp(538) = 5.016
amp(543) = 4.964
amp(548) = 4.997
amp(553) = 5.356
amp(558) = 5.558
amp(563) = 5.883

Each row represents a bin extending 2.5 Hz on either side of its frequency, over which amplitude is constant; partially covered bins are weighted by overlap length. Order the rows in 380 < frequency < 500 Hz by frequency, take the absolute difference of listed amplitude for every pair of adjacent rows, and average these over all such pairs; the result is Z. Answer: 0.25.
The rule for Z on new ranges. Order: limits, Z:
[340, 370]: 0.18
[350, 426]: 0.29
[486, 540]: 0.49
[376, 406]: 0.40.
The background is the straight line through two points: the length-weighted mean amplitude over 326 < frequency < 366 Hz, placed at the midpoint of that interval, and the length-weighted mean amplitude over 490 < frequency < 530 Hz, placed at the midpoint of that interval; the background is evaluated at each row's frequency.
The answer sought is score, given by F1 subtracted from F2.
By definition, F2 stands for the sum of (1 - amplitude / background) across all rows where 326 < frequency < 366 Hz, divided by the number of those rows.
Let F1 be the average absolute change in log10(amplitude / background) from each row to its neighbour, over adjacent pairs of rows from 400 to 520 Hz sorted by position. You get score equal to -0.016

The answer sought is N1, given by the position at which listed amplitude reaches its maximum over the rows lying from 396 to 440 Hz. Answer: 403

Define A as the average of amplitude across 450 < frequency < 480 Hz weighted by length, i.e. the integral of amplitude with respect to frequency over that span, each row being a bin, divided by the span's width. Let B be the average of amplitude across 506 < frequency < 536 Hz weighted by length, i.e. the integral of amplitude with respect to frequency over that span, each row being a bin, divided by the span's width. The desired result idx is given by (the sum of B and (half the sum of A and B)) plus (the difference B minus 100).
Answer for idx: -79.5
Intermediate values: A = 6.78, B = 6.8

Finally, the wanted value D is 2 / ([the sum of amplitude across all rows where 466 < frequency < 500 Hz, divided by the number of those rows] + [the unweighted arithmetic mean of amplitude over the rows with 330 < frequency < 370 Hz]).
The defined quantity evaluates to 0.141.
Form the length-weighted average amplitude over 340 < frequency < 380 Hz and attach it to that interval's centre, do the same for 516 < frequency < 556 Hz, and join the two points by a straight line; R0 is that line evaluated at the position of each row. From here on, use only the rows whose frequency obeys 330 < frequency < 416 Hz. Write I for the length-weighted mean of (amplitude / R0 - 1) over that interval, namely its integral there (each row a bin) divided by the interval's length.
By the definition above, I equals 0.03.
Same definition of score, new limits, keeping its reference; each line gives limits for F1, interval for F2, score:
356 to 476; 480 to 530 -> -0.002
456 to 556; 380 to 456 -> 0.026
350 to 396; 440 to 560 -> 0.078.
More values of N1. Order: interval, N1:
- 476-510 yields 503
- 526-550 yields 528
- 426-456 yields 428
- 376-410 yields 403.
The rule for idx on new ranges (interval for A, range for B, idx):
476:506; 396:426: -78.8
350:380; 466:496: -79.5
